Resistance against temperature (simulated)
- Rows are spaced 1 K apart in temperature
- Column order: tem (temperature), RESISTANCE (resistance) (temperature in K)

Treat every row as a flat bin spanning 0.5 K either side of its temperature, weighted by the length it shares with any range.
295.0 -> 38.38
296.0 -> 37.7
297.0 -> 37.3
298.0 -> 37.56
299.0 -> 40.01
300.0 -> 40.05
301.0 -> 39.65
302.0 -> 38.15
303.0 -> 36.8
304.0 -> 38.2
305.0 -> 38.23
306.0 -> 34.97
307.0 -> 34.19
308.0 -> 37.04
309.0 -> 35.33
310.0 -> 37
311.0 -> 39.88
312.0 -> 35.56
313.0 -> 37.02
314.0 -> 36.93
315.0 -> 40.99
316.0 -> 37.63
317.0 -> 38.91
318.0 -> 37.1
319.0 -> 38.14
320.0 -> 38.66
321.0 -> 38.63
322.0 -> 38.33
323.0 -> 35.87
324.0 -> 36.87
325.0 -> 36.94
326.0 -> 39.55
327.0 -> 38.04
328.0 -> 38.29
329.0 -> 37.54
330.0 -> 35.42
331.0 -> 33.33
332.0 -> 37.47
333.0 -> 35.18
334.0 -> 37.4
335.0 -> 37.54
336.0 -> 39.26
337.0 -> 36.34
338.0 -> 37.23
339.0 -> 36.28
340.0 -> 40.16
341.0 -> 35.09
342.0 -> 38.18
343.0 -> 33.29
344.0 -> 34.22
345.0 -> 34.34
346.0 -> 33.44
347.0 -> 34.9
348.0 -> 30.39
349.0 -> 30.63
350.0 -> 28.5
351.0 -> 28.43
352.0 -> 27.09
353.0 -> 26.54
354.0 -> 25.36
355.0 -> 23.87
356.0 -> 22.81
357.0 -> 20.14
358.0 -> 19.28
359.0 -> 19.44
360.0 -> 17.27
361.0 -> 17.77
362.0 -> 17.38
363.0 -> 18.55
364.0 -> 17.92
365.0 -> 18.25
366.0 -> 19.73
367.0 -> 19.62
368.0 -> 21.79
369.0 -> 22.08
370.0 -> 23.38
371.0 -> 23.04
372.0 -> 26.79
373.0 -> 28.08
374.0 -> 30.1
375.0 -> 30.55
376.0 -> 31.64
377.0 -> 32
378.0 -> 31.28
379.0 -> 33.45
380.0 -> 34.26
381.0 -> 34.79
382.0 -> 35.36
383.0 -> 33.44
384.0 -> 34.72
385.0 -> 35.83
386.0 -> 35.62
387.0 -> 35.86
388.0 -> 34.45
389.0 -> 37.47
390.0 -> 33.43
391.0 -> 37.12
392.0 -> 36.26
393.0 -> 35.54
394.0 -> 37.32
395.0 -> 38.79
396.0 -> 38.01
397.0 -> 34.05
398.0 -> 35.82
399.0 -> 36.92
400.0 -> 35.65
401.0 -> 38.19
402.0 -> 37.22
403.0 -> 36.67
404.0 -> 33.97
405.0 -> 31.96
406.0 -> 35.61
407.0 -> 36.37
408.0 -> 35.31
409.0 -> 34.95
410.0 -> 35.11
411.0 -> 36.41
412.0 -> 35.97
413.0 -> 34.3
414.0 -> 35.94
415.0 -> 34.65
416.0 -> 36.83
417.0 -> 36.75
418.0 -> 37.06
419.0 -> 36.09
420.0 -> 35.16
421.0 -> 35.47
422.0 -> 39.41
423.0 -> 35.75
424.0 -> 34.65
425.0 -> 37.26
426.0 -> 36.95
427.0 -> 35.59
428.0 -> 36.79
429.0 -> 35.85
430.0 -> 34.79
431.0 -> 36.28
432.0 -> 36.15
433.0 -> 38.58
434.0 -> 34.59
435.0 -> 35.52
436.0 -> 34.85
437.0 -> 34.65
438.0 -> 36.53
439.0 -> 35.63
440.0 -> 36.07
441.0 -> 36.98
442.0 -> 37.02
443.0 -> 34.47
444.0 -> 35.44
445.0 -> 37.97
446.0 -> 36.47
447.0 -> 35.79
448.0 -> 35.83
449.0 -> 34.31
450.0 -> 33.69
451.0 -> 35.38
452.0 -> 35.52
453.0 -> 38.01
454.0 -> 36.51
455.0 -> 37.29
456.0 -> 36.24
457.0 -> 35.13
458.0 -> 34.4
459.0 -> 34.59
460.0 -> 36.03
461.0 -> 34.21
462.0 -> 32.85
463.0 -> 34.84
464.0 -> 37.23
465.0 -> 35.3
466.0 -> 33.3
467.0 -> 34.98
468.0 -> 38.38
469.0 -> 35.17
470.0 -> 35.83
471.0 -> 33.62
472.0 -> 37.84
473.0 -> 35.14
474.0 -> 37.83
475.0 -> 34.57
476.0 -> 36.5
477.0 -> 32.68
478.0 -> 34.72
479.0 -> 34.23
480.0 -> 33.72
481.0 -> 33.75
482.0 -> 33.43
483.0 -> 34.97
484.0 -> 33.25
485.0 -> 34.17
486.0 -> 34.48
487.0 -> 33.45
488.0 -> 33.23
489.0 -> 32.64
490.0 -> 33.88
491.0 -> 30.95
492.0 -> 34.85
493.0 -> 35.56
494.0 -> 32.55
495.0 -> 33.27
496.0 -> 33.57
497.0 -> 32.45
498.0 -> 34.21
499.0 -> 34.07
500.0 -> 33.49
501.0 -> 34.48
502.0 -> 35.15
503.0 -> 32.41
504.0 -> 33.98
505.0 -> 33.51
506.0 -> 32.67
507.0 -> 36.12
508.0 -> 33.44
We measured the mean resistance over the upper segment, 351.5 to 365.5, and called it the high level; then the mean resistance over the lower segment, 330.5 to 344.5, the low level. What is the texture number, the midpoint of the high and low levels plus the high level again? 49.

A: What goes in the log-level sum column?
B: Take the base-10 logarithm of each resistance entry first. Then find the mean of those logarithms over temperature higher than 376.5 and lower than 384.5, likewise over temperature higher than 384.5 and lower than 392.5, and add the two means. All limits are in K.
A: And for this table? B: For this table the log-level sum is 3.08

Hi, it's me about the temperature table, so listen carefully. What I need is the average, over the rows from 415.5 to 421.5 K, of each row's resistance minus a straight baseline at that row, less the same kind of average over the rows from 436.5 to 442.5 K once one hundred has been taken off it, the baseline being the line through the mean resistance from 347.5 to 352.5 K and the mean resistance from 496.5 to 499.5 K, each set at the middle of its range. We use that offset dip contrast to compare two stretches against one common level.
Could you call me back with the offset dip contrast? 101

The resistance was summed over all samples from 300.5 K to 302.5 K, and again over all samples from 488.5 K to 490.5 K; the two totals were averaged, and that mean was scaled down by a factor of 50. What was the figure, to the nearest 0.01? 1.44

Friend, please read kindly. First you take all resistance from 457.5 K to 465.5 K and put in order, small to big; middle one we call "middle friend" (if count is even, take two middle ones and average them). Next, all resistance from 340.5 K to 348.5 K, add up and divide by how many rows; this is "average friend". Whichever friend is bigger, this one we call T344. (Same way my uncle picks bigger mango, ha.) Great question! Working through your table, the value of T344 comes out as 34.7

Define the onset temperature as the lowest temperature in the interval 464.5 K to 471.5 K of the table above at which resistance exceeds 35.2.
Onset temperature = 465.0 K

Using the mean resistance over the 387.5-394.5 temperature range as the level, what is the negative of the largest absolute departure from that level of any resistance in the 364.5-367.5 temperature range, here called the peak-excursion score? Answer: -18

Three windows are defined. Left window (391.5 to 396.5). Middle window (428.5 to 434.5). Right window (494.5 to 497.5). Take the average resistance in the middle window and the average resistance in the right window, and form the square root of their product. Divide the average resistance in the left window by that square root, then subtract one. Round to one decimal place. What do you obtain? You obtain 0.1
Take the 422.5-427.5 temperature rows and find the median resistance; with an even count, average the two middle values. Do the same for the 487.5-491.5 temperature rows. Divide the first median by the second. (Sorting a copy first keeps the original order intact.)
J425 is 1.09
